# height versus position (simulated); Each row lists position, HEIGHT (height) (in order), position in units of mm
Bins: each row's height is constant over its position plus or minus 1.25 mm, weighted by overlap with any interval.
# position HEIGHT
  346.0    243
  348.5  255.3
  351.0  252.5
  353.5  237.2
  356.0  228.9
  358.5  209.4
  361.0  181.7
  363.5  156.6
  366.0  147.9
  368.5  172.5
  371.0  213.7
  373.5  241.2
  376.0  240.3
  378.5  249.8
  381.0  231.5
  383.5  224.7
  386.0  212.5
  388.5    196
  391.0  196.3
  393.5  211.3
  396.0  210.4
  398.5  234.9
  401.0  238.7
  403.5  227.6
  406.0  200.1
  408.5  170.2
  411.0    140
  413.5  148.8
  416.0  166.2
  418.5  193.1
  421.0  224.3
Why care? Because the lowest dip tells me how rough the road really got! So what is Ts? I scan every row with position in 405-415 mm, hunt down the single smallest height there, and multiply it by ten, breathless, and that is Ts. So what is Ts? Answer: 1400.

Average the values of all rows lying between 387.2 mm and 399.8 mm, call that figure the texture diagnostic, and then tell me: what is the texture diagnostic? 210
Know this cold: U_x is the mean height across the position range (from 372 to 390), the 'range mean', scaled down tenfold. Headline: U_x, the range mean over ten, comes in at 23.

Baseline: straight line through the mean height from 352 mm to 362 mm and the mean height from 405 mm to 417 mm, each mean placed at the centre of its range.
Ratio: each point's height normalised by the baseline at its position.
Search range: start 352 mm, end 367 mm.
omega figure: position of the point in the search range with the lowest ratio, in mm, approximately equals 366.0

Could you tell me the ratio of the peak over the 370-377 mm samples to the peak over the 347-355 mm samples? 0.94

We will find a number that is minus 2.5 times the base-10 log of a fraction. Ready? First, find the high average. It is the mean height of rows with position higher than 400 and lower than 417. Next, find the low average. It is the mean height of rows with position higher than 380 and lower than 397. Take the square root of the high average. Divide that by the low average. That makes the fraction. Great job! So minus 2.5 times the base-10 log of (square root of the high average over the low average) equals 2.98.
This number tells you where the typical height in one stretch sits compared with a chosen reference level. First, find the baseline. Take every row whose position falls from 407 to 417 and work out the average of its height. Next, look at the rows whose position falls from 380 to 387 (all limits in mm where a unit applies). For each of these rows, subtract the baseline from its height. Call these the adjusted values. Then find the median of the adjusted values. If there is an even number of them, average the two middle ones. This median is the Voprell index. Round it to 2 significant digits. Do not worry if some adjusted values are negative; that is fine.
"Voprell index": 68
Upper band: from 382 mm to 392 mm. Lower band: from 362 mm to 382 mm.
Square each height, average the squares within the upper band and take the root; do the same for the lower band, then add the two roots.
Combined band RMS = 418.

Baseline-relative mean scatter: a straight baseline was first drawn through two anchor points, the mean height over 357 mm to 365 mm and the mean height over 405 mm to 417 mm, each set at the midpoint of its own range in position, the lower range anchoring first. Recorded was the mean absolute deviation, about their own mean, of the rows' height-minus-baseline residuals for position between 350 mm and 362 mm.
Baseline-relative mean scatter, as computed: 20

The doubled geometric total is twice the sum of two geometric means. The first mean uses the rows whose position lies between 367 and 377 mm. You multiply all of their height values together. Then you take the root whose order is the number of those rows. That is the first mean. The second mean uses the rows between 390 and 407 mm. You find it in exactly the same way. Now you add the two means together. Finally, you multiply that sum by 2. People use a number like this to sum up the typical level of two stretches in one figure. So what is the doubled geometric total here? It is 863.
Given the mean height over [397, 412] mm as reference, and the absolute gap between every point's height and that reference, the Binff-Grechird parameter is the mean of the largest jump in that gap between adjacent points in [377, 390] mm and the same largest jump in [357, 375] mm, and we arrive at 23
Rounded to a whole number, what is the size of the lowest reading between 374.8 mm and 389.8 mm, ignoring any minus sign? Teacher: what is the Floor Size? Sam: 196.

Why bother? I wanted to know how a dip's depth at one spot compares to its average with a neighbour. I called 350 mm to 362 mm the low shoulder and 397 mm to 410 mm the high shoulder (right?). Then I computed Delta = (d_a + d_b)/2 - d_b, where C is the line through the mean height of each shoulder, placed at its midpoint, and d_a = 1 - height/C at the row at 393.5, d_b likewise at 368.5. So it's -0.10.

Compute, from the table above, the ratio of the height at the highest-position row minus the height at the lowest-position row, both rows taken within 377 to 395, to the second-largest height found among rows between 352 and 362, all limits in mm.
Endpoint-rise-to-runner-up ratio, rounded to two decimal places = -0.17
